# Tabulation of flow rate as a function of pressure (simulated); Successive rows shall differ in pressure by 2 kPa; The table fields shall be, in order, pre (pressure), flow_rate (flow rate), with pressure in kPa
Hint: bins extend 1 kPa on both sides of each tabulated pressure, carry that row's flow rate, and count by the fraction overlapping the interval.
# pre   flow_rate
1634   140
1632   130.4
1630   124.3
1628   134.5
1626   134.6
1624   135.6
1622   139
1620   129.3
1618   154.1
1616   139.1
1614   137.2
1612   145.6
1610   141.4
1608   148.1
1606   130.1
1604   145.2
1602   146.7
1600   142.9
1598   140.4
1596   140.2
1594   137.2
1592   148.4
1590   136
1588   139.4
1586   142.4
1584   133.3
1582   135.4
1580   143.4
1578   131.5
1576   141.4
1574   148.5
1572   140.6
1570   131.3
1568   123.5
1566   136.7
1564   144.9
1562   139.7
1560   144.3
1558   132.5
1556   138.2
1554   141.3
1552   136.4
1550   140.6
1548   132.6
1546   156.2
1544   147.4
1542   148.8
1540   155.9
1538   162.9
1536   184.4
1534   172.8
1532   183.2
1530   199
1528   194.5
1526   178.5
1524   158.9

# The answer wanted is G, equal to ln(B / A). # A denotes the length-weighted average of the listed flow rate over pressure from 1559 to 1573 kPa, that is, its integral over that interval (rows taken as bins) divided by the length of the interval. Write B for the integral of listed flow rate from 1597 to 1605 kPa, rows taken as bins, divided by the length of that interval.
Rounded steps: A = 137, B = 144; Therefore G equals 0.05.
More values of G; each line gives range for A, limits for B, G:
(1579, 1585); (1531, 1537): 0.27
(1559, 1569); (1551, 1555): 0.01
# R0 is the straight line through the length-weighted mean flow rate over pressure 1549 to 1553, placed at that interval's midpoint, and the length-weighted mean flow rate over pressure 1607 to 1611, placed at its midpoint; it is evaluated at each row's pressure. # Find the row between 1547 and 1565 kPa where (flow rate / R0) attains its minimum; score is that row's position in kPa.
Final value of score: 1558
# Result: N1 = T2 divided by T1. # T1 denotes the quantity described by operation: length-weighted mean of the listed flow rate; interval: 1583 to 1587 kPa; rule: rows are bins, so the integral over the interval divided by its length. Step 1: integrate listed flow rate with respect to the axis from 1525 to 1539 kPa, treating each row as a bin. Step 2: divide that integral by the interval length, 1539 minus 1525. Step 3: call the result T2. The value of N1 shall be 1.32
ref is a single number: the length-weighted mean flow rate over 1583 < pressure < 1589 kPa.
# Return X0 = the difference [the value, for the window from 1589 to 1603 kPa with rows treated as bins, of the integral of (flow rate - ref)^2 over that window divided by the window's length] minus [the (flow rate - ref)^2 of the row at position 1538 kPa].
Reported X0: -573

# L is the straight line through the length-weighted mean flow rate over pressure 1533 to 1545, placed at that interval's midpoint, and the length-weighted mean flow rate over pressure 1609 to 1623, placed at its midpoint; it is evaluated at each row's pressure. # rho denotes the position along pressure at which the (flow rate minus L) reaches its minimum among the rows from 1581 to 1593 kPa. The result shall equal 1584 kPa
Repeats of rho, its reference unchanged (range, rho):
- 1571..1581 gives 1578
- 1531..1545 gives 1544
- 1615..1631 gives 1630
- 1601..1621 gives 1606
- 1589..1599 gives 1590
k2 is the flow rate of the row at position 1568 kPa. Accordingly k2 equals 123.5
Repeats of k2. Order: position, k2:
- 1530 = 199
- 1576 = 141.4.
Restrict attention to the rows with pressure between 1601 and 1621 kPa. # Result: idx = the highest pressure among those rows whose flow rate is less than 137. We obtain 1620 kPa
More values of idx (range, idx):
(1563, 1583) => 1582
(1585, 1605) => 1590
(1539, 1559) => 1558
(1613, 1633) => 1632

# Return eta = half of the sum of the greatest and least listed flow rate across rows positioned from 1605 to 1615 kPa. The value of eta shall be 139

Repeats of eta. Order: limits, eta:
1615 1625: 142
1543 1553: 144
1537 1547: 155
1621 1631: 132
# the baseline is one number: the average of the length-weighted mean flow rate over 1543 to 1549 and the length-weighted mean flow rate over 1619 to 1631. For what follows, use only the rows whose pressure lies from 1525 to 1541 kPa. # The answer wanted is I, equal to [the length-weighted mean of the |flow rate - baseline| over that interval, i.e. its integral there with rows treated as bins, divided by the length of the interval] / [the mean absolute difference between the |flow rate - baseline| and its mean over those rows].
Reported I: 3.5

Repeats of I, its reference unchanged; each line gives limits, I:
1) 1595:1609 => 1.9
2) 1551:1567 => 1.7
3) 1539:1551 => 2.1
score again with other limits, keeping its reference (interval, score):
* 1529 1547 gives 1544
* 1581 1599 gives 1584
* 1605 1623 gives 1620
